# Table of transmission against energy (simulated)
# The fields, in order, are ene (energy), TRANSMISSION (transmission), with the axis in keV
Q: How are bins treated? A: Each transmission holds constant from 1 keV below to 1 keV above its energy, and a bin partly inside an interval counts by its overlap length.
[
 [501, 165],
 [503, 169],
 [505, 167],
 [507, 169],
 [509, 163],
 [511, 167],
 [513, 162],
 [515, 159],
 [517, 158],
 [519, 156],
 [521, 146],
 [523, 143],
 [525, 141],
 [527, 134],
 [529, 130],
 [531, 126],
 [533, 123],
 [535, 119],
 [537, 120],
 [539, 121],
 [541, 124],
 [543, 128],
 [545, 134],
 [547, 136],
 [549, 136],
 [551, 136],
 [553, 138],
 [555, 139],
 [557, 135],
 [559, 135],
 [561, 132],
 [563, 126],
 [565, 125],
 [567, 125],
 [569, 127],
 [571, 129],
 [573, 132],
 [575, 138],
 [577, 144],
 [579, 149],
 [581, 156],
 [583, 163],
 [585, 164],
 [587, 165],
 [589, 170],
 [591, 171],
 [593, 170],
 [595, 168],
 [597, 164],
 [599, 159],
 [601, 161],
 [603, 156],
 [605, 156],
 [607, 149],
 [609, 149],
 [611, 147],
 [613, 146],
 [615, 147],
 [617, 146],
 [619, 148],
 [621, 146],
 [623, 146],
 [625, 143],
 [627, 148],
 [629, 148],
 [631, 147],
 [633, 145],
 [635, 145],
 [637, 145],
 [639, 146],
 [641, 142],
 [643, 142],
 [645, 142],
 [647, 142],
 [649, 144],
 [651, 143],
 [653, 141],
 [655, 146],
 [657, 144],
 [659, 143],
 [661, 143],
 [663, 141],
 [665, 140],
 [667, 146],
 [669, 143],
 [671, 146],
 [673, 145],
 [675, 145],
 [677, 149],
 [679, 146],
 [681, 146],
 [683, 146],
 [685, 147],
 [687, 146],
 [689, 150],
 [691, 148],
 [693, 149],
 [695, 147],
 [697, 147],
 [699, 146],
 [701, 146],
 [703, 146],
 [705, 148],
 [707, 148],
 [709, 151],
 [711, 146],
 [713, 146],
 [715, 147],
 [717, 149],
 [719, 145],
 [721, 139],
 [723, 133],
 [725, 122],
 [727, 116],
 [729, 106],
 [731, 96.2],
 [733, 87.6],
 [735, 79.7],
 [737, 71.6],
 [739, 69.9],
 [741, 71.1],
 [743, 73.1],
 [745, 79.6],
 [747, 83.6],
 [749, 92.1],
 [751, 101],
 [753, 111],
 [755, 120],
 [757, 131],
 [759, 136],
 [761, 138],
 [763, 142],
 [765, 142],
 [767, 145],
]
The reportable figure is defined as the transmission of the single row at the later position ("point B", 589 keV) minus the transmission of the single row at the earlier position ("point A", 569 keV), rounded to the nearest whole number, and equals 43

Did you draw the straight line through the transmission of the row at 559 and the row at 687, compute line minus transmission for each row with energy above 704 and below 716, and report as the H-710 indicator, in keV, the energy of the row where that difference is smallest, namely 709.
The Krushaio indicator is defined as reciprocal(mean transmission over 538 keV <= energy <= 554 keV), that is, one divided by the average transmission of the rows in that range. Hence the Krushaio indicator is 0.0076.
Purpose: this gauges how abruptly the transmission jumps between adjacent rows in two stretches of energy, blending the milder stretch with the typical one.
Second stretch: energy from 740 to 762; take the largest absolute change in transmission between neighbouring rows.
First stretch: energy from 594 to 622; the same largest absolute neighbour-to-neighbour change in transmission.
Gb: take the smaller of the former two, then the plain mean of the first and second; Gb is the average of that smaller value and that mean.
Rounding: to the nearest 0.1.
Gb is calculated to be 8.0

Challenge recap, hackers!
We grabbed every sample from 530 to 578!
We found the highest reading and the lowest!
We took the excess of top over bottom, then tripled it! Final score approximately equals 75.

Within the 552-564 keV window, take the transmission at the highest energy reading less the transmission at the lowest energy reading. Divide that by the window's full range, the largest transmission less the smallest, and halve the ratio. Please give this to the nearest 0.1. -0.5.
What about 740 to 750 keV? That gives 0.5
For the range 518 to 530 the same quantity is -0.5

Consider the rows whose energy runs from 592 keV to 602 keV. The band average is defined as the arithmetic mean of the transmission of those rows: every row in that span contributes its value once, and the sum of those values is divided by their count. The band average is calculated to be 164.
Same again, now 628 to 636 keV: 146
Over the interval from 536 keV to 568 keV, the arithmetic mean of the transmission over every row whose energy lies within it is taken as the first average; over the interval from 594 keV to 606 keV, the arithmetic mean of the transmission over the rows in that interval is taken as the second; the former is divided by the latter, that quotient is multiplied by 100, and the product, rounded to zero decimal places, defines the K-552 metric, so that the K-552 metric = 81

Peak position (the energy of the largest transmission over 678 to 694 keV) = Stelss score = 689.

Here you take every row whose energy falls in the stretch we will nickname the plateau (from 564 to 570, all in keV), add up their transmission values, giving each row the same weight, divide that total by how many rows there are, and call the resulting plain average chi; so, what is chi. 126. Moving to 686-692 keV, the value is 148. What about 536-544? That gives 123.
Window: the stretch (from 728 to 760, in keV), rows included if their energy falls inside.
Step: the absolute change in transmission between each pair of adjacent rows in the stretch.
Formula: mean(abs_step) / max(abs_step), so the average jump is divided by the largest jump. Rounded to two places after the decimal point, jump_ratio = 0.62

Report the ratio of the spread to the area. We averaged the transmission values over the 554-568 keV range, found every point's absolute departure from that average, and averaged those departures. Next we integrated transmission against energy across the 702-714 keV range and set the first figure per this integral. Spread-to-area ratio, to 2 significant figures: 0.0027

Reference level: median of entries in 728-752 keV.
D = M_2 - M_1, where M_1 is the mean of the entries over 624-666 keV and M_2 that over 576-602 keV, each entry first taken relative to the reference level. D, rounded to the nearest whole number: 18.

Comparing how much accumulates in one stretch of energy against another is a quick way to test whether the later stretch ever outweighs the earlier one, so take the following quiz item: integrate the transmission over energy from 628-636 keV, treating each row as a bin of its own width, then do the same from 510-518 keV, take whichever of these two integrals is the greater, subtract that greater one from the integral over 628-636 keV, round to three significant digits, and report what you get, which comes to -122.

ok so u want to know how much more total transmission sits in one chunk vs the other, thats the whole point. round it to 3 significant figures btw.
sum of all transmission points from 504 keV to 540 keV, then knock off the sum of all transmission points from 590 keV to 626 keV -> -168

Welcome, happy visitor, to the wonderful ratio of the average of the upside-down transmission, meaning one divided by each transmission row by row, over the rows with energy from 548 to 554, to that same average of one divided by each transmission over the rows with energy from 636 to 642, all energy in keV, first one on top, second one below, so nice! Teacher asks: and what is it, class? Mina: 1.06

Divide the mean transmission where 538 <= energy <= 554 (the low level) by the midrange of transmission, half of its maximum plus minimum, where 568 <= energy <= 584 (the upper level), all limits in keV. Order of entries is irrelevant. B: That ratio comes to 0.91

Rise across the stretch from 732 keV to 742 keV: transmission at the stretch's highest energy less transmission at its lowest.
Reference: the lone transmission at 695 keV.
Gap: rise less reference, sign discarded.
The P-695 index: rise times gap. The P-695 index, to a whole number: -2698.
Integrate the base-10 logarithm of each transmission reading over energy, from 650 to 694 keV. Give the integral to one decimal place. 95.1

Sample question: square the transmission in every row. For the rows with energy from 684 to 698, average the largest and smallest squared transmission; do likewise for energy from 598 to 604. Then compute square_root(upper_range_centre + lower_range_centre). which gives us 217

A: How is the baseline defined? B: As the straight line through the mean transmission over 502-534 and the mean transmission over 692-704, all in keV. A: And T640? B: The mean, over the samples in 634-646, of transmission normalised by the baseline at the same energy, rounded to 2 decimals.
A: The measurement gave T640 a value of 0.97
